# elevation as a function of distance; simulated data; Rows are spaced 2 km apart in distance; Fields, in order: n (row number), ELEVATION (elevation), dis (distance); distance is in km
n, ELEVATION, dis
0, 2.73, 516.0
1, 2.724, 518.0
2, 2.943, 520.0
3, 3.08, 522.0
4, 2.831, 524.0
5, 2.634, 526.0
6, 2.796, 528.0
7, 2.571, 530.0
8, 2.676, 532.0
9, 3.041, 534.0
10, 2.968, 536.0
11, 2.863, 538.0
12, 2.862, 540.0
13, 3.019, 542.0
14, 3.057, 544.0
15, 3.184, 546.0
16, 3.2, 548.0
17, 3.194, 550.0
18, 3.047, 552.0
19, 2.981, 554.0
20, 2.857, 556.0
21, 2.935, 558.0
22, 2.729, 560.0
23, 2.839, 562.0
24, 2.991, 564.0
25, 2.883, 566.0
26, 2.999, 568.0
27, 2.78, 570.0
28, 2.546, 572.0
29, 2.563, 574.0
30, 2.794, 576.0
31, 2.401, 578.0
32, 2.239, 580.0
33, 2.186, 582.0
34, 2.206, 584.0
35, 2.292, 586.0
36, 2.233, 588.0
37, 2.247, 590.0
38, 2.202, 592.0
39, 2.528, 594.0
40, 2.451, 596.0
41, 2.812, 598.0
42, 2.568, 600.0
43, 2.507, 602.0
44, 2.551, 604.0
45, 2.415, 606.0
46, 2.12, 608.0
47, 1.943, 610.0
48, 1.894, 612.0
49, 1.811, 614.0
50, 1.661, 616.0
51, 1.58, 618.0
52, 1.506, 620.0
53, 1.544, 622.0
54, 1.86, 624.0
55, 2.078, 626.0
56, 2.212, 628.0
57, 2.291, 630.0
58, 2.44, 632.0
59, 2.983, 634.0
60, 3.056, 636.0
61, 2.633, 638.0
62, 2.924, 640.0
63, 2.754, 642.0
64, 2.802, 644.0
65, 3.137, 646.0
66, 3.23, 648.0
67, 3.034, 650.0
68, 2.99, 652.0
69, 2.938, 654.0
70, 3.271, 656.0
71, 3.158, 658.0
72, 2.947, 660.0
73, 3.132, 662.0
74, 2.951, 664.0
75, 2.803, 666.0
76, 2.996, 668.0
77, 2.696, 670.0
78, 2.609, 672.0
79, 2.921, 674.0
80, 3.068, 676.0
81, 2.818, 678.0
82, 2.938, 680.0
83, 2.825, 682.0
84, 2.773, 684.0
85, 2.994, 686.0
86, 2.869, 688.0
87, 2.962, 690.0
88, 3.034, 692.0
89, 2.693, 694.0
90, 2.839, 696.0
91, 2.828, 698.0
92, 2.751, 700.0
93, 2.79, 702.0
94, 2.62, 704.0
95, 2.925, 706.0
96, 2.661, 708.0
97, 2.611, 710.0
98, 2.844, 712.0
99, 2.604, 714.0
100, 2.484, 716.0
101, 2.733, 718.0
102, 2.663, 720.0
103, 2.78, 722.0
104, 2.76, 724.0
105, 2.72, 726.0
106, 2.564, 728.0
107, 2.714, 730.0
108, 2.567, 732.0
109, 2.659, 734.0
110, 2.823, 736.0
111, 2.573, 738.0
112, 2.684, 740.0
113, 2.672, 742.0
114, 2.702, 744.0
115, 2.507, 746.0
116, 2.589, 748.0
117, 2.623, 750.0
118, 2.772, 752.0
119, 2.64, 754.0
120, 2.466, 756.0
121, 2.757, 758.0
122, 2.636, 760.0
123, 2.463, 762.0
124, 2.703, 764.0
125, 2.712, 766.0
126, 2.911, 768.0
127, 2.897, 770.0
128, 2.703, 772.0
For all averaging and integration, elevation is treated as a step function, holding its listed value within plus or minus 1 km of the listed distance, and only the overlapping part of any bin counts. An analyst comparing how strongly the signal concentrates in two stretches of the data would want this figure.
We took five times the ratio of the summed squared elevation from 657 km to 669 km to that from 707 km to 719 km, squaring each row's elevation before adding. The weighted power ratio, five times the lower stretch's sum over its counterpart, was 6.4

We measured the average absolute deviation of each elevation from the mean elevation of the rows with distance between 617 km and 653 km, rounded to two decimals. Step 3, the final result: 0.50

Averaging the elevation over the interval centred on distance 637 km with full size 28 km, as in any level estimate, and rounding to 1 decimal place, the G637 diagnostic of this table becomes 2.7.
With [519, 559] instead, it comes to 2.9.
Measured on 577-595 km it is 2.3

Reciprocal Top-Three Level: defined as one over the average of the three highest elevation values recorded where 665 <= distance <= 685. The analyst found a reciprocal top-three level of 0.33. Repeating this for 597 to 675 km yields 0.31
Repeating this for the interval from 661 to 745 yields 0.32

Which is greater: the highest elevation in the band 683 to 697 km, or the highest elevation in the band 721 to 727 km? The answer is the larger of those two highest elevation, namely 3.03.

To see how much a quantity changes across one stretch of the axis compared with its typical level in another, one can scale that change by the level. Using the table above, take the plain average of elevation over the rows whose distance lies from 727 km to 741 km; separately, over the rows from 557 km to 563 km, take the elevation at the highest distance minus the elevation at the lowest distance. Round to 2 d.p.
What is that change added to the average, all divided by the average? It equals 0.96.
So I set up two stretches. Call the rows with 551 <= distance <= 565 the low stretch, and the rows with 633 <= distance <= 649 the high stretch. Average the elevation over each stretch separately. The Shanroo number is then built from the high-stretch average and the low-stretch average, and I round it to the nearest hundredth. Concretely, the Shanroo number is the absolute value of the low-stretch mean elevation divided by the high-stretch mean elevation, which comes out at 0.99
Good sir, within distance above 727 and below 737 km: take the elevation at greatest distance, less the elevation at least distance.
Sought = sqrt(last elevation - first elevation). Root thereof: 0.51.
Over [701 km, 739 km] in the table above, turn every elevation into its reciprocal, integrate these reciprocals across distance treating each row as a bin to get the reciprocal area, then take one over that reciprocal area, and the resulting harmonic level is 0.071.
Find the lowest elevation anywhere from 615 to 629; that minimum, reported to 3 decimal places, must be 1.506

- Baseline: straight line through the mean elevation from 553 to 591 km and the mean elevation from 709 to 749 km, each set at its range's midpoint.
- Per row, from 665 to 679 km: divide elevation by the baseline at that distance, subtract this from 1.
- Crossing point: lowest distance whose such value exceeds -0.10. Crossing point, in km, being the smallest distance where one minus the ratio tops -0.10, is 666.0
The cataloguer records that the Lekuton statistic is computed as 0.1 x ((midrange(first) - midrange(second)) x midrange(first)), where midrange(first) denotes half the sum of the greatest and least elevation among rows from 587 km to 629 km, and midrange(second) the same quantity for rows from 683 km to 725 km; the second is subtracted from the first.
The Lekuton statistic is -0.13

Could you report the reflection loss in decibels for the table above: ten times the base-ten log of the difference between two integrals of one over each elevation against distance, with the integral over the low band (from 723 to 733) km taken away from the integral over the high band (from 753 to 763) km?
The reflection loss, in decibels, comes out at -9.6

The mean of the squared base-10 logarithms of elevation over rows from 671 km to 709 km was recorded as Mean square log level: 0.205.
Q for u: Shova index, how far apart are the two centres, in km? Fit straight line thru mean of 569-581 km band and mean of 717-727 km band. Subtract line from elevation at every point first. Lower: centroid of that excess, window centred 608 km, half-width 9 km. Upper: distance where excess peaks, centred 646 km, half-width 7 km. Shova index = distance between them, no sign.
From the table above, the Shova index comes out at 36.1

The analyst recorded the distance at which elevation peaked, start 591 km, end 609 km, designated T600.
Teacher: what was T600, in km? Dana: 598.0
